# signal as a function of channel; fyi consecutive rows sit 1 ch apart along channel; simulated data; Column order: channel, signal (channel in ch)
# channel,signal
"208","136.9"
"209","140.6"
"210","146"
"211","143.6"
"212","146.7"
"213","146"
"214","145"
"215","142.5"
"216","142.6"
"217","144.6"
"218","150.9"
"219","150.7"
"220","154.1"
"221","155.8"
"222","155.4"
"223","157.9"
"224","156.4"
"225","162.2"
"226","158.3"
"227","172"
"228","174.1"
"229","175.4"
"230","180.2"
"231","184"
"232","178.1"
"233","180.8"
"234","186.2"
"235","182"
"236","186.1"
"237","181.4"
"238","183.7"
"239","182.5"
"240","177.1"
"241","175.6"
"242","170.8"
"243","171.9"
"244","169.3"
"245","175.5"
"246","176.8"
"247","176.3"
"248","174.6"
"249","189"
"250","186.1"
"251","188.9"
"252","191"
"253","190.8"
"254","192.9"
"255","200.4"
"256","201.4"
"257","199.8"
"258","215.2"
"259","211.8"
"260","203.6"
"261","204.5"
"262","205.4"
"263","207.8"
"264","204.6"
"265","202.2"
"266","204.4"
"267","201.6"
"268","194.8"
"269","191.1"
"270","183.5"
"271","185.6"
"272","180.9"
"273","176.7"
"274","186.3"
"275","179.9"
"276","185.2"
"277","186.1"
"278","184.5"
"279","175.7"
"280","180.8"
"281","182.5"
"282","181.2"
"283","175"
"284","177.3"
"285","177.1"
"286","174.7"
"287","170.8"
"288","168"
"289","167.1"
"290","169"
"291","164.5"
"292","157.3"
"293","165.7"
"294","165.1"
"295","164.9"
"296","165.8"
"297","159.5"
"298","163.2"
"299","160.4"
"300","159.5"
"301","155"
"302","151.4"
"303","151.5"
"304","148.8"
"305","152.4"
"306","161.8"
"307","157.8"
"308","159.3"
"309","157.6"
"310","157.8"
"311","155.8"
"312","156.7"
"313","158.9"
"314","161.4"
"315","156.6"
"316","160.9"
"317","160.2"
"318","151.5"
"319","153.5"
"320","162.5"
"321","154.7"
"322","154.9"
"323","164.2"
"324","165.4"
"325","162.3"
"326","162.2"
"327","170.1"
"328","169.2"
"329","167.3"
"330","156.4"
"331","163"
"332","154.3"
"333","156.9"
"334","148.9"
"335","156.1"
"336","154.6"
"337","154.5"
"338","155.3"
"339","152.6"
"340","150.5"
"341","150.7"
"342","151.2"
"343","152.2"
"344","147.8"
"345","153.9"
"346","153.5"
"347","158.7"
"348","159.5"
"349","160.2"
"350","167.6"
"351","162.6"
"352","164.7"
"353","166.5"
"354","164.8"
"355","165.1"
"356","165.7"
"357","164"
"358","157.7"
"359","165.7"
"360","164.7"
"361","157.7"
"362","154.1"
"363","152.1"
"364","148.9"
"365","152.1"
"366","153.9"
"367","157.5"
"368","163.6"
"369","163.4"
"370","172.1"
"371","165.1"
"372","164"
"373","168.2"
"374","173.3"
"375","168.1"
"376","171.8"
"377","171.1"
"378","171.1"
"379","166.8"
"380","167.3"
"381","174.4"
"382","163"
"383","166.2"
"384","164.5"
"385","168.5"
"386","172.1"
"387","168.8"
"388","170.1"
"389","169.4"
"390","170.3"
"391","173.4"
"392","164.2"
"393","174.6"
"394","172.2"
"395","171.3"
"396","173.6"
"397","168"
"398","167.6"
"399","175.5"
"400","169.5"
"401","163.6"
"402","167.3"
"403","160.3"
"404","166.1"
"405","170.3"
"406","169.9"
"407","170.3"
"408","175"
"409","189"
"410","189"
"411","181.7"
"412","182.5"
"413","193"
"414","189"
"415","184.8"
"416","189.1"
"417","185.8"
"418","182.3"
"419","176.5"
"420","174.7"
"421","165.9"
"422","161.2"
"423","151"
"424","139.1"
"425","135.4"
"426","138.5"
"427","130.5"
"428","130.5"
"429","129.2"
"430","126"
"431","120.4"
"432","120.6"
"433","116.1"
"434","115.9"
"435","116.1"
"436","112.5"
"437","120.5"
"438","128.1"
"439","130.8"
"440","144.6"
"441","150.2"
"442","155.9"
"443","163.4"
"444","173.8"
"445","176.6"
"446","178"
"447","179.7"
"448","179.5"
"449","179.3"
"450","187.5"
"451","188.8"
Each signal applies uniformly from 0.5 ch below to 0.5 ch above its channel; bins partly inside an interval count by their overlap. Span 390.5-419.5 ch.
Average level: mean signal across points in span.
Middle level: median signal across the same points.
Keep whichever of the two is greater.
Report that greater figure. 176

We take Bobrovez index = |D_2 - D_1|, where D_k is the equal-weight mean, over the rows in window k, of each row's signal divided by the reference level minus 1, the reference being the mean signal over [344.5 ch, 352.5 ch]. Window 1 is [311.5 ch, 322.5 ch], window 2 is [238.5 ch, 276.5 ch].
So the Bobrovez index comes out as 0.20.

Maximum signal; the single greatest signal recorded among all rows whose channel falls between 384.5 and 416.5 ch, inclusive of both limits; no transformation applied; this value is 193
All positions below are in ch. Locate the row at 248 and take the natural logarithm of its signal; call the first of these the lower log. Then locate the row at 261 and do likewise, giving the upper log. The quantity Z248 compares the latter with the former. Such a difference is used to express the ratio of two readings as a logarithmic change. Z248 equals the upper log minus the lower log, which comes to 0.16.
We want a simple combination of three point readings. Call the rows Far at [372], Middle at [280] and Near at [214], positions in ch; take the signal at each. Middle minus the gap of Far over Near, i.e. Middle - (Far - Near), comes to 162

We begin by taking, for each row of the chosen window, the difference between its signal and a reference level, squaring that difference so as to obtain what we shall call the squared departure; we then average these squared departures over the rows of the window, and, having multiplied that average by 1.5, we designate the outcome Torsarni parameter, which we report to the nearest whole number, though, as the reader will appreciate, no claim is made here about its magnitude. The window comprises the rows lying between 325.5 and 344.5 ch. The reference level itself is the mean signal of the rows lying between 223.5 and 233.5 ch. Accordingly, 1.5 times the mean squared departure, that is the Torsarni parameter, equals 431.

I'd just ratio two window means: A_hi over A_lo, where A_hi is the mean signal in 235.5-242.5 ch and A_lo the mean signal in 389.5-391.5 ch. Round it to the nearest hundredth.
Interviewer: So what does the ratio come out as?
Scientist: 1.05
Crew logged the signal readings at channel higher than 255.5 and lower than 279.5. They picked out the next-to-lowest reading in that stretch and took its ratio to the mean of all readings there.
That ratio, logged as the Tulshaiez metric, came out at 0.908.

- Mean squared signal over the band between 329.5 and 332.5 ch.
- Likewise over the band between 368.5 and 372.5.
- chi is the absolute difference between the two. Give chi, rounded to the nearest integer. 2672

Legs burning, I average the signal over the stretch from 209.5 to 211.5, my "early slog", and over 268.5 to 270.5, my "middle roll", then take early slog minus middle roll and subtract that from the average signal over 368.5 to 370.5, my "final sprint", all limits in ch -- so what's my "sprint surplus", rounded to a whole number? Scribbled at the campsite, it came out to 210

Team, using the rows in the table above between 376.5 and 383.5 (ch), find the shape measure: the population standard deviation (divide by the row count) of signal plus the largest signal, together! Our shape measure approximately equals 178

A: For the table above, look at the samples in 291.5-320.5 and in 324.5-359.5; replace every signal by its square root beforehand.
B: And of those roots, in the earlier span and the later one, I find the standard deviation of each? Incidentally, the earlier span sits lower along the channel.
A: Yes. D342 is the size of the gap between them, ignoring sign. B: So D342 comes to 0.07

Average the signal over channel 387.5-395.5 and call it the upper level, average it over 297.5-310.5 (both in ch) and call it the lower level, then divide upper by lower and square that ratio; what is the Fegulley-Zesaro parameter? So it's 1.19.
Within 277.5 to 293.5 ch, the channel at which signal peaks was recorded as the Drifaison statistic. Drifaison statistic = 278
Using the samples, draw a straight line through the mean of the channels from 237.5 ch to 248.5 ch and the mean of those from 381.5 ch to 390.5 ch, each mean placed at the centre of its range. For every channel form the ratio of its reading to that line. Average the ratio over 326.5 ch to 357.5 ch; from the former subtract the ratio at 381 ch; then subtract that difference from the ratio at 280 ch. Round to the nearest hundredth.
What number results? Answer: 1.15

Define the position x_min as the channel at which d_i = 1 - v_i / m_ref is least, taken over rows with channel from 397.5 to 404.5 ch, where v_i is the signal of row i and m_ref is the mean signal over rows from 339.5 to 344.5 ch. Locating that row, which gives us 399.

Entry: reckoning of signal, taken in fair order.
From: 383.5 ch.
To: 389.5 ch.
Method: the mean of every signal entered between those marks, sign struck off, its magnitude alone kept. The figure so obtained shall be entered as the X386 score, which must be 169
